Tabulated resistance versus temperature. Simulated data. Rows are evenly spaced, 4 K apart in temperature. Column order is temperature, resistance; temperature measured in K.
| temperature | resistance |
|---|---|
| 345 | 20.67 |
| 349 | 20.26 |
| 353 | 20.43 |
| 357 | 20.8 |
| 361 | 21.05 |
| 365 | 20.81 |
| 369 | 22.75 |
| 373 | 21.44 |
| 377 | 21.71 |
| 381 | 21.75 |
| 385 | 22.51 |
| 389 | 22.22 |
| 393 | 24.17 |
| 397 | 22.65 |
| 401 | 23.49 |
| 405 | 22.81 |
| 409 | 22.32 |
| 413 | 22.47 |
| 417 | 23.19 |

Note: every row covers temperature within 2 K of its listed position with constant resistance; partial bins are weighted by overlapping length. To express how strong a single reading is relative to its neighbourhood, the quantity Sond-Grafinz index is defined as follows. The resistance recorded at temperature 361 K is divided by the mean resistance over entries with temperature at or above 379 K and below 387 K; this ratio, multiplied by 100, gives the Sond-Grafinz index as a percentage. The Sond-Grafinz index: 95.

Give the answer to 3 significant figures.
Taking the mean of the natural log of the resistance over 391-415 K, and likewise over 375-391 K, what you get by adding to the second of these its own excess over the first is 3.05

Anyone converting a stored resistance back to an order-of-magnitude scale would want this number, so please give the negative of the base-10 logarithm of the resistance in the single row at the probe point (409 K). -1.35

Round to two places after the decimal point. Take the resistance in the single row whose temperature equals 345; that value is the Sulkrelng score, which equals 20.67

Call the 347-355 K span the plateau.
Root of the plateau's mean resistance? 4.51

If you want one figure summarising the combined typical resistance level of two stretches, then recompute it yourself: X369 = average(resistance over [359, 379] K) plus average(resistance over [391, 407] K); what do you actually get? 44.8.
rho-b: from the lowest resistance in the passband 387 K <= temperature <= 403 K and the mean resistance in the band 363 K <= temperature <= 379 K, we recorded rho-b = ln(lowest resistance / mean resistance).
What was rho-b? 0.025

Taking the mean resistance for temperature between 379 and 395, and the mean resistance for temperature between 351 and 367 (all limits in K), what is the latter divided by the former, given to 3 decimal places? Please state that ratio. 0.917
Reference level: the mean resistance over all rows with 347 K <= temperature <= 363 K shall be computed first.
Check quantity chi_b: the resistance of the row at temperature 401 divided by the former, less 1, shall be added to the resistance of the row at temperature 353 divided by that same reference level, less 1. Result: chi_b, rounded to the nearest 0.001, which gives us 0.128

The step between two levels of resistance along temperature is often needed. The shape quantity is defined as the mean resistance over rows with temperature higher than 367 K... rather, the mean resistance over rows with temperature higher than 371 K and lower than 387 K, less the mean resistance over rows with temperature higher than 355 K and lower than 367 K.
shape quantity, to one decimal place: 1.0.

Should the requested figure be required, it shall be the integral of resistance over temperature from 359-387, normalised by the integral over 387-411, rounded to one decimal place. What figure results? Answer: 1.1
